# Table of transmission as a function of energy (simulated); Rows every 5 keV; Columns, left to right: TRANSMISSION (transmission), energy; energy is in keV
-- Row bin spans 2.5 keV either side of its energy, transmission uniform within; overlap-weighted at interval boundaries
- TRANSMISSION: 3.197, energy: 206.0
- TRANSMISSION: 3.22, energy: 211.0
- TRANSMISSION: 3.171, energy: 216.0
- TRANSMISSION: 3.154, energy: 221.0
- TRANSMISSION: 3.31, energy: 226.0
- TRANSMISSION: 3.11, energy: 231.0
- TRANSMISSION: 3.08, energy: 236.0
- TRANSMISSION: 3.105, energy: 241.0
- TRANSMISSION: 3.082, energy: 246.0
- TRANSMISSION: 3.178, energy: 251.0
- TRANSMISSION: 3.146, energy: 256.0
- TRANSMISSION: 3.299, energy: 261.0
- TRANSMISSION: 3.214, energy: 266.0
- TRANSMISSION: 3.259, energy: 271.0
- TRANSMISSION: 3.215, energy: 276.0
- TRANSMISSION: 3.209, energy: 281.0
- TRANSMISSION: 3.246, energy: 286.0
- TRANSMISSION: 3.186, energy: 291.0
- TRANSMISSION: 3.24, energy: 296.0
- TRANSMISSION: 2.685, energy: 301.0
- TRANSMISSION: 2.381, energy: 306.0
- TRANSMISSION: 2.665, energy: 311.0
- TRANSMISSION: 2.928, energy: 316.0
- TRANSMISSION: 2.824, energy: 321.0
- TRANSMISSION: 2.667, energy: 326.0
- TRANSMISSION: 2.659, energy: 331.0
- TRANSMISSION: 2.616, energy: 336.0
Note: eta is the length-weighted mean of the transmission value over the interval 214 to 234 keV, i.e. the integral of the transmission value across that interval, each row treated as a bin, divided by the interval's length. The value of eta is 3.18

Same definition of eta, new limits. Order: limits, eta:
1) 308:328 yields 2.76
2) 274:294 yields 3.21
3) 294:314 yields 2.73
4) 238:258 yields 3.13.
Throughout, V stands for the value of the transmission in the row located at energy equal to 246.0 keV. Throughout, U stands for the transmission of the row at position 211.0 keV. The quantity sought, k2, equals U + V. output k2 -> 6.30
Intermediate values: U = 3.22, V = 3.082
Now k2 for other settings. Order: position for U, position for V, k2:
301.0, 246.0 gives 5.77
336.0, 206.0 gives 5.81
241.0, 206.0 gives 6.30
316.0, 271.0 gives 6.19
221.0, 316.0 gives 6.08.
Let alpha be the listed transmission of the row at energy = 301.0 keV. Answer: 2.685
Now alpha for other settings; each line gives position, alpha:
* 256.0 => 3.146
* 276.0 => 3.215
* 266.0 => 3.214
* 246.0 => 3.082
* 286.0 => 3.246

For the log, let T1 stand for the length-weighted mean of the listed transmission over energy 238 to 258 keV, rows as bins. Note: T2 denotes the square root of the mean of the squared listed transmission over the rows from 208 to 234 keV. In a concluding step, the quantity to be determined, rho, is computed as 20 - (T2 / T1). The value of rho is 19.0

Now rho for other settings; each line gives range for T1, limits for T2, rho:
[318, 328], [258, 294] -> 18.8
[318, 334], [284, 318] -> 18.9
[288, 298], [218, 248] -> 19.0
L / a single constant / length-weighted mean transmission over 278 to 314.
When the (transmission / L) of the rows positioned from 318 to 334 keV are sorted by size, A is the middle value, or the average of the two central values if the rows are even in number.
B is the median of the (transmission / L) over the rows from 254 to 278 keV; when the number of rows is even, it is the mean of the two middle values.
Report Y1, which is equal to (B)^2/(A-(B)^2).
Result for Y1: -4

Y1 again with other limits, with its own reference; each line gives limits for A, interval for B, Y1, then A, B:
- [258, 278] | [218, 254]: -75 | 1.10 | 1.055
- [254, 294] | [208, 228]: -14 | 1.09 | 1.084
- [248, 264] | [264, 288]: -11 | 1.08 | 1.091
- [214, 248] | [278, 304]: -9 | 1.05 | 1.088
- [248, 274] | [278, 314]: -15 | 1.09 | 1.081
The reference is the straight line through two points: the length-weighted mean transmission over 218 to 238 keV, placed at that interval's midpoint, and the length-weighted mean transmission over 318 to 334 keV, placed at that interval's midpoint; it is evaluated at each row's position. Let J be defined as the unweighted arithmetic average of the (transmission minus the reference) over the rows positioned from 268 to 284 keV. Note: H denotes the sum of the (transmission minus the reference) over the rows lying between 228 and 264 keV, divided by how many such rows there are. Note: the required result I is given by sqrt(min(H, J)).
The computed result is 0.24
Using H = 0.06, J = 0.28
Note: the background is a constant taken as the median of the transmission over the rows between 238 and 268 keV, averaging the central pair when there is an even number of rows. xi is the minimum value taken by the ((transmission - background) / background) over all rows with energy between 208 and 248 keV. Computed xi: -0.026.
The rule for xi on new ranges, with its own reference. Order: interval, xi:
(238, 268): -0.025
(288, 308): -0.247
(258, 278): 0.016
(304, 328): -0.247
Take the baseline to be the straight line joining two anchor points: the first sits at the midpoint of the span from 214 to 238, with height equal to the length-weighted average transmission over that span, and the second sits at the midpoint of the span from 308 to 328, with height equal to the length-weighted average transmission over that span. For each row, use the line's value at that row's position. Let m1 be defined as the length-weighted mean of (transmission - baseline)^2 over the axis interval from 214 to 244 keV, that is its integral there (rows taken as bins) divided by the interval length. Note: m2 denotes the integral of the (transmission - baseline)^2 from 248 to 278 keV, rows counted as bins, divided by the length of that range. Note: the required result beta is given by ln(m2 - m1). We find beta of -3.1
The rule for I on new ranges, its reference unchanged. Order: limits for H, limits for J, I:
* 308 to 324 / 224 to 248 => 0.09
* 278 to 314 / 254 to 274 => 0.30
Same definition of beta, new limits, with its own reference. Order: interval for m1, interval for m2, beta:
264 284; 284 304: -3.8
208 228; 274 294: -2.4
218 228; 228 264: -5.0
